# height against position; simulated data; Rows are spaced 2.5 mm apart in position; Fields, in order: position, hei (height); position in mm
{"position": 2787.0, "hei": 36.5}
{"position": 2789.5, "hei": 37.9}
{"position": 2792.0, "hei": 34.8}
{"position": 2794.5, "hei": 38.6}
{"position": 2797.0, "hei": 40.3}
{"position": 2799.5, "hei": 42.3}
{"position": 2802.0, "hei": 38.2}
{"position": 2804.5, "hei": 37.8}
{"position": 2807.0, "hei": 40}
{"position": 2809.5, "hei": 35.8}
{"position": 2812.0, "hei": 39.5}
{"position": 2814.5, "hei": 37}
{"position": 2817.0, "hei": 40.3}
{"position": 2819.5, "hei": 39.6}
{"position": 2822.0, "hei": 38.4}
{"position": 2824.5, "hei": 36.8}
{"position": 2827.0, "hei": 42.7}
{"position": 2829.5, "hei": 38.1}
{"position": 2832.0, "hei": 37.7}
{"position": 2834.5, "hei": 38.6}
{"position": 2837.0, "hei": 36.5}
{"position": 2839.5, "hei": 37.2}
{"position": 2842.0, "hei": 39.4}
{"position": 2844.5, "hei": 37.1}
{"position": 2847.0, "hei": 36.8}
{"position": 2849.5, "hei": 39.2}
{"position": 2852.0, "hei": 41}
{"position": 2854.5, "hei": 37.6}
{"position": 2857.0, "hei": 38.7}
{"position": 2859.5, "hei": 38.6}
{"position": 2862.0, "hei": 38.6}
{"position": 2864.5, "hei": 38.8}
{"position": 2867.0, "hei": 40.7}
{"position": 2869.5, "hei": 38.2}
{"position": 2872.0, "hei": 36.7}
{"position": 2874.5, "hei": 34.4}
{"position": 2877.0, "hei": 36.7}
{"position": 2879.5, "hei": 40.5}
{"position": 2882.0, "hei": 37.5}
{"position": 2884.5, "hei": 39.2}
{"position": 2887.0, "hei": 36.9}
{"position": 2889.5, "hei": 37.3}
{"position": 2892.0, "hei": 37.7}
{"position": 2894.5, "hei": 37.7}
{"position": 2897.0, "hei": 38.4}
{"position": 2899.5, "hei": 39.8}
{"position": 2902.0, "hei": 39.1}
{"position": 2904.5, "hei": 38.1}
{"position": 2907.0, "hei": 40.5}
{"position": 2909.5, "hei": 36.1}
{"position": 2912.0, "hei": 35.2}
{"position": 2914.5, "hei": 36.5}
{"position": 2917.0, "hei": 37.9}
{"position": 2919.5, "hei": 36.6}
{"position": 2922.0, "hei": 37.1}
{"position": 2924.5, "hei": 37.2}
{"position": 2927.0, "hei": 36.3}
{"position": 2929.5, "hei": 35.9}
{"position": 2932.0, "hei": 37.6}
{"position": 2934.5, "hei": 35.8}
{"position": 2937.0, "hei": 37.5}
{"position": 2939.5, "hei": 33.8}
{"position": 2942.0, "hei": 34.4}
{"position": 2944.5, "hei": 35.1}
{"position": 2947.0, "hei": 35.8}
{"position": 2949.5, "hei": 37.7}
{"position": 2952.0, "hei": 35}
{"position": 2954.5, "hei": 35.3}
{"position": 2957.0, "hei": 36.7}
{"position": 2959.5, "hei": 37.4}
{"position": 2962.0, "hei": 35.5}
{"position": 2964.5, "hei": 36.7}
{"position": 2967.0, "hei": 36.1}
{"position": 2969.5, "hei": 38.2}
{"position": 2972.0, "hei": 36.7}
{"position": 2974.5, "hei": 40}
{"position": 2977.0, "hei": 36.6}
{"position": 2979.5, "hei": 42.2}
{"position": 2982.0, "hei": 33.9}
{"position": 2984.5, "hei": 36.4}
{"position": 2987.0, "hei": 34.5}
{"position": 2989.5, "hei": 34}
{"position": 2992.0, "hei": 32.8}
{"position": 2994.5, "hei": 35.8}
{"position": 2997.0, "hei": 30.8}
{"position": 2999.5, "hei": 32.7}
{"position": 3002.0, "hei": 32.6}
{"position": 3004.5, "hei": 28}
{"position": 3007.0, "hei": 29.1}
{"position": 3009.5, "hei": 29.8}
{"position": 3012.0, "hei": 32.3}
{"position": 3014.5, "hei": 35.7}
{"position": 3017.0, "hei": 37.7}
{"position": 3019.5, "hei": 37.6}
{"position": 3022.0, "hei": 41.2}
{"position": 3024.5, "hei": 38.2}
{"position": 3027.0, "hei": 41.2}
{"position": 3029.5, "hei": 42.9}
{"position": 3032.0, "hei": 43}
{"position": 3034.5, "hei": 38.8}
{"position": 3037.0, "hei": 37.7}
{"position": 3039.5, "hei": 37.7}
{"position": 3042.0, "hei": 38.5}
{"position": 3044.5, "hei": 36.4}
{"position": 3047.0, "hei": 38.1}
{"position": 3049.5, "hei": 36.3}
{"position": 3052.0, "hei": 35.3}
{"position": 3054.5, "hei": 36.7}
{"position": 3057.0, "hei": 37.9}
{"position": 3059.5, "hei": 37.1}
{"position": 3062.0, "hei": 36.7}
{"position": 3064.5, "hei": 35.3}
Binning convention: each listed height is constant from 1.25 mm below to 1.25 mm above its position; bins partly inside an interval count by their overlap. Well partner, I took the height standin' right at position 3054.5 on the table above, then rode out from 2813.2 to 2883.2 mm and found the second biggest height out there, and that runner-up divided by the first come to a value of 1.117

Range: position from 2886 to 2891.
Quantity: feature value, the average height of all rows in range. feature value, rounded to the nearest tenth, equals 37.1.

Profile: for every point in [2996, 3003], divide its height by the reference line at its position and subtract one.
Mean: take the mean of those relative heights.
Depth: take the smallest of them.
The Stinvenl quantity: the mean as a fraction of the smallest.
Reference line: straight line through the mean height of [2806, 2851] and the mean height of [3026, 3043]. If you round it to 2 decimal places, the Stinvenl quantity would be 0.86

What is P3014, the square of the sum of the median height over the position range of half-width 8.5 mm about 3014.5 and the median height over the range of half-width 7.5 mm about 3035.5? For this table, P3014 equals 5528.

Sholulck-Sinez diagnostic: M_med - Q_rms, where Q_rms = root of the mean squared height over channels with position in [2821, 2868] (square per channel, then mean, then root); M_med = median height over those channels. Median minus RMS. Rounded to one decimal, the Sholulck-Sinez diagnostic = 0.0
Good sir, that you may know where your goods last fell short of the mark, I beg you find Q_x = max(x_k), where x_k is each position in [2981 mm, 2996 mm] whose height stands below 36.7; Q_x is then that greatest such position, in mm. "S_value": 2994.5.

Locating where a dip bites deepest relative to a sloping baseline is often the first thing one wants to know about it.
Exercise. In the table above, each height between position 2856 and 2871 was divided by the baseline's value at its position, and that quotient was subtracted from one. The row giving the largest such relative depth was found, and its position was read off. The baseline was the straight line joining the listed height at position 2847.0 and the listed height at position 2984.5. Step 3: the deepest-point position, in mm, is 2869.5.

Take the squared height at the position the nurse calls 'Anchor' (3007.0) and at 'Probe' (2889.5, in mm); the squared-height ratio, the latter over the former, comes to 1.64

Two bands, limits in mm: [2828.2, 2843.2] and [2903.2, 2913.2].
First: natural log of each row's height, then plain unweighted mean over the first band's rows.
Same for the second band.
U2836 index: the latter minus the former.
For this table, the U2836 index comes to -0.013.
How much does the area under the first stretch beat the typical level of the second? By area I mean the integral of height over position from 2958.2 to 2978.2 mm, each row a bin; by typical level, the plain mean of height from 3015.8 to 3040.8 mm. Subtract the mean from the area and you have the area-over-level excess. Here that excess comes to 703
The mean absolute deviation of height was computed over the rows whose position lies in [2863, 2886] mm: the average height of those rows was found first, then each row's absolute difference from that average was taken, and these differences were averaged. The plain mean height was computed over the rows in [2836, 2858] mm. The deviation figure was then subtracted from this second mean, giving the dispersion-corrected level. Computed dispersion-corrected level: 36.6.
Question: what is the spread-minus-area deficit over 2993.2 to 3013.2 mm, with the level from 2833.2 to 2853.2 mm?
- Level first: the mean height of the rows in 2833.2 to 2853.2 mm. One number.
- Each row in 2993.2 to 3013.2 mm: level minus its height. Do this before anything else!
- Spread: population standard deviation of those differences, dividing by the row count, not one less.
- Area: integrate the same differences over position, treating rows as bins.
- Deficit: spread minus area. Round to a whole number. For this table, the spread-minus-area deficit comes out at -134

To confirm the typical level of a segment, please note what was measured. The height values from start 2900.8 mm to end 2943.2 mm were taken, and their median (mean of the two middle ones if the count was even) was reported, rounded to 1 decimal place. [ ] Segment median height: 36.6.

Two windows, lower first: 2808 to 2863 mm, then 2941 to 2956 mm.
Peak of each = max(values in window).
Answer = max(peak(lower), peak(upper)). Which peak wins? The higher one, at 42.7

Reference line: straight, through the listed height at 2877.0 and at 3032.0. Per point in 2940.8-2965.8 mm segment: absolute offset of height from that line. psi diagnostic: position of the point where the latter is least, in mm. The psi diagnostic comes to 2949.5 mm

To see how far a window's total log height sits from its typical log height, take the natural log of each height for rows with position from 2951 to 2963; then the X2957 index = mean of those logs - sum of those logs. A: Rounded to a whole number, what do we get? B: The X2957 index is -14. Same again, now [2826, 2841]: -18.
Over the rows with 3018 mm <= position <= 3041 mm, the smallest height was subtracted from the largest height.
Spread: 5.4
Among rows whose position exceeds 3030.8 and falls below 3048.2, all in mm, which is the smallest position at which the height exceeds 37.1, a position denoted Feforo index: 3032.0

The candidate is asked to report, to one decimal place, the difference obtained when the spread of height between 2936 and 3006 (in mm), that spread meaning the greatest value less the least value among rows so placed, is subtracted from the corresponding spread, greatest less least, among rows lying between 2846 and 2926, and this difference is -7.6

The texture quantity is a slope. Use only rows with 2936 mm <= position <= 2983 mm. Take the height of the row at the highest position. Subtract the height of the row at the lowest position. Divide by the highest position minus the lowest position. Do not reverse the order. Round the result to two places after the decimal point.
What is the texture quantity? -0.08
